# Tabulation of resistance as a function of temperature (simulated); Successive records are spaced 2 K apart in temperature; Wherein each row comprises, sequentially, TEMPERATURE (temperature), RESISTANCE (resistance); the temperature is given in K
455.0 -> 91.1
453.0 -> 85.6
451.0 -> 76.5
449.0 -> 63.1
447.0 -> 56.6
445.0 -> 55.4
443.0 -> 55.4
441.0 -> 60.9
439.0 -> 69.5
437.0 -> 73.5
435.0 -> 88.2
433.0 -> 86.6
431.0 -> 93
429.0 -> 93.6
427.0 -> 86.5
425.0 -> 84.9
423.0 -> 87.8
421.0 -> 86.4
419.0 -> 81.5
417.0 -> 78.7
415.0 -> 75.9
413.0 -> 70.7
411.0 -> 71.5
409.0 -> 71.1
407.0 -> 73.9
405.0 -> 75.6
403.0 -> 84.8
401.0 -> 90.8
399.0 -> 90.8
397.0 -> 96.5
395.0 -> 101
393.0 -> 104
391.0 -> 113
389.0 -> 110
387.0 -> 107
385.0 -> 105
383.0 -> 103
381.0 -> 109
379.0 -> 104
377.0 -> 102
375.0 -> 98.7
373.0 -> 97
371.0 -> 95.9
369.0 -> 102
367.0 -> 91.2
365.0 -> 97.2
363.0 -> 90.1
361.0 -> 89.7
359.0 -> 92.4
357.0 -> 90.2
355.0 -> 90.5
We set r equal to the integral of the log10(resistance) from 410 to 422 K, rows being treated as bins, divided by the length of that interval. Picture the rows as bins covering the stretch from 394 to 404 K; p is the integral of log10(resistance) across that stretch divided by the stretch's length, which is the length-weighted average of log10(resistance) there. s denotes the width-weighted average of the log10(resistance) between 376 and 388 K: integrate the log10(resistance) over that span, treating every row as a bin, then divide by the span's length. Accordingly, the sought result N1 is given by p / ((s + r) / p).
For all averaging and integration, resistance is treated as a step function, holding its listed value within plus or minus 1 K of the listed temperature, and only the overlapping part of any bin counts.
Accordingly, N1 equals 0.99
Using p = 1.97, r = 1.89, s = 2.02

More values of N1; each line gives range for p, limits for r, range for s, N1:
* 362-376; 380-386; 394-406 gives 0.99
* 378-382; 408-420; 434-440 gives 1.09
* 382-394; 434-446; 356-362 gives 1.09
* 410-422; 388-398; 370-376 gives 0.89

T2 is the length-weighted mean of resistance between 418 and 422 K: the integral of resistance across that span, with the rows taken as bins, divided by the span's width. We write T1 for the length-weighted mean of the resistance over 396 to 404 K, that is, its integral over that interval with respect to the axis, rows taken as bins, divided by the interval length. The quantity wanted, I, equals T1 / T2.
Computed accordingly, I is 1.1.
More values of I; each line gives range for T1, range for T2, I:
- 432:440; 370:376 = 0.8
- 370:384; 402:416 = 1.4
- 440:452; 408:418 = 0.8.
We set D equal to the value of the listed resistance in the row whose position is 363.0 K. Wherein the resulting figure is 90.1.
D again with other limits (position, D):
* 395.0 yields 101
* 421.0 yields 86.4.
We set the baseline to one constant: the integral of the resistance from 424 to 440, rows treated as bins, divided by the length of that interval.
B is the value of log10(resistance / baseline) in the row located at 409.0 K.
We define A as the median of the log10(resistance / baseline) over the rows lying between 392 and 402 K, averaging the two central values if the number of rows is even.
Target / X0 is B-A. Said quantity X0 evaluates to -0.13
